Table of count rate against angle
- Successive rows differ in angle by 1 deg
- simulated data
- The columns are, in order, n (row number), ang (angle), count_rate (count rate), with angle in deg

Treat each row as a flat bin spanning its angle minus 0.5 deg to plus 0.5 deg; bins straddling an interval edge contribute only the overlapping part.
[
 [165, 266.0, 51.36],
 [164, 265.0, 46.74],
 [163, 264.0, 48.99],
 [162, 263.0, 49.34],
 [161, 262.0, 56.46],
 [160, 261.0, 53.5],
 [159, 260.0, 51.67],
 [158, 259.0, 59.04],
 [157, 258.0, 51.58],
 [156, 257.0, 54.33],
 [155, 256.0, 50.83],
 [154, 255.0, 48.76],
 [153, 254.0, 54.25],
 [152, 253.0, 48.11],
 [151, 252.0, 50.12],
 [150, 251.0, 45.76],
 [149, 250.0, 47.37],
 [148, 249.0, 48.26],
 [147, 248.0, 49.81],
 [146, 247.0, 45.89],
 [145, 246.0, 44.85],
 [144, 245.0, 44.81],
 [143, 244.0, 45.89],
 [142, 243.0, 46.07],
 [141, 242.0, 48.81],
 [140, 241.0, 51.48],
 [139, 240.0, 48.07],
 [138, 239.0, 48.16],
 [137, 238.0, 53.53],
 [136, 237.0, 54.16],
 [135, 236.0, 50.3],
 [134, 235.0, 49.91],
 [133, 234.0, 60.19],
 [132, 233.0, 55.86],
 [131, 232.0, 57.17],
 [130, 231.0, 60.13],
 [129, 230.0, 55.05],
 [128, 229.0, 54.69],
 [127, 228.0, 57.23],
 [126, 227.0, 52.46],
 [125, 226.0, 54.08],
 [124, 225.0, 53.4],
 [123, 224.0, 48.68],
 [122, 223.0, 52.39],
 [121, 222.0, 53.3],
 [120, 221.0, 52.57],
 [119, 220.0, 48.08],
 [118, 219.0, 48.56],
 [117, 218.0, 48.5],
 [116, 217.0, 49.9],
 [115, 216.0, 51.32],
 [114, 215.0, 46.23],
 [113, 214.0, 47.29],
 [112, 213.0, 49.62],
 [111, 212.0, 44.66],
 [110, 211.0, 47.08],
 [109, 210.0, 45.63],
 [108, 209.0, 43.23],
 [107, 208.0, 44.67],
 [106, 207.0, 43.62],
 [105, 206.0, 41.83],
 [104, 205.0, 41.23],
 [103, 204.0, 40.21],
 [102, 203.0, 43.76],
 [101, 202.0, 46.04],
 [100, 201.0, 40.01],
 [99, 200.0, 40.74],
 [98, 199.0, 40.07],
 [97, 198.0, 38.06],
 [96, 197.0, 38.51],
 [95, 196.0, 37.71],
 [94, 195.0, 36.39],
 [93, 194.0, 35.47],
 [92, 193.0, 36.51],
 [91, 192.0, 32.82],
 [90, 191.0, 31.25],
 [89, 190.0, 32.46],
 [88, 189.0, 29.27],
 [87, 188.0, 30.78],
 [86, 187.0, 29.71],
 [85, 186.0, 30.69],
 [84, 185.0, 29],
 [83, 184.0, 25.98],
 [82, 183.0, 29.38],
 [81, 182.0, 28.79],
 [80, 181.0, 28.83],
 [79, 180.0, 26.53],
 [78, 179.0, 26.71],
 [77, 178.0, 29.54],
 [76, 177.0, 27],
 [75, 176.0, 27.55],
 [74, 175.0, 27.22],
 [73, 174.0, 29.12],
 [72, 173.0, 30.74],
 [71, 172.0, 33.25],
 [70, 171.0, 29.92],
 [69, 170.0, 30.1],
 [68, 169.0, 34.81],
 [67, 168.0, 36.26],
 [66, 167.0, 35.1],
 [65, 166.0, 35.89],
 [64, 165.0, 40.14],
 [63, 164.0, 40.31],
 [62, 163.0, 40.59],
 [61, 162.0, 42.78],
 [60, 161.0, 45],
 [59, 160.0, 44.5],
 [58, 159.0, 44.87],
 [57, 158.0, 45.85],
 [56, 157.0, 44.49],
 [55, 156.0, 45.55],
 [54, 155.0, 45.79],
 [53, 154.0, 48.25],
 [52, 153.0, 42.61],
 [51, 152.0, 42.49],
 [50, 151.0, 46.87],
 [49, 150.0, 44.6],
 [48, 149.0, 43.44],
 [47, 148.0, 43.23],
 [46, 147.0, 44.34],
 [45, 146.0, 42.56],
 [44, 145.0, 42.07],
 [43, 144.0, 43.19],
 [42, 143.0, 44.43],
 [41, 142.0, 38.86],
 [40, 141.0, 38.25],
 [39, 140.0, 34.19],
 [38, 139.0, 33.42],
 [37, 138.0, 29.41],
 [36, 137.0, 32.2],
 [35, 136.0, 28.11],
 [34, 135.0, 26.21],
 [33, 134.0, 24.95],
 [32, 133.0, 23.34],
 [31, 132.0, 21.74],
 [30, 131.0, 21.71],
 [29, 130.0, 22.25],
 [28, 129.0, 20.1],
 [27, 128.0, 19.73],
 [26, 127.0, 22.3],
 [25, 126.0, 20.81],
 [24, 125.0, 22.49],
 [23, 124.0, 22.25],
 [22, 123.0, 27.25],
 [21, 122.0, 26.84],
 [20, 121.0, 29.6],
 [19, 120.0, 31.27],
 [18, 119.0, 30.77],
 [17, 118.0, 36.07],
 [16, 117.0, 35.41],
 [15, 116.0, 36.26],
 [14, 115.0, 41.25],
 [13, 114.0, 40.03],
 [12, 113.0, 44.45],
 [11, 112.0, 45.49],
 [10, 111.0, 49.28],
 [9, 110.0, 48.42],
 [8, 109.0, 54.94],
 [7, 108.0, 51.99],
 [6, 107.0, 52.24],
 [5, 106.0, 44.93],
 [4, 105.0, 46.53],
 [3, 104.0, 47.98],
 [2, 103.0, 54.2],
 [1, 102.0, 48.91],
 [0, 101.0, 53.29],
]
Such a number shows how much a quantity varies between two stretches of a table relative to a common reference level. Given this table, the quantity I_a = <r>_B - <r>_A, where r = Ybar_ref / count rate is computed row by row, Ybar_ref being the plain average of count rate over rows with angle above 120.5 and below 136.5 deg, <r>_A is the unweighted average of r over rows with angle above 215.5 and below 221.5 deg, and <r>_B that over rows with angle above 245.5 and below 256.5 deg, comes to 0.01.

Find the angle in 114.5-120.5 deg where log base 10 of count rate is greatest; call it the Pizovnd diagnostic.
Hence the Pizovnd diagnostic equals 115.0 deg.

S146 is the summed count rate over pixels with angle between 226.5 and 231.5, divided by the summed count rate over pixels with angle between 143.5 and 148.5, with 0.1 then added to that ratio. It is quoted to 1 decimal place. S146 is 1.4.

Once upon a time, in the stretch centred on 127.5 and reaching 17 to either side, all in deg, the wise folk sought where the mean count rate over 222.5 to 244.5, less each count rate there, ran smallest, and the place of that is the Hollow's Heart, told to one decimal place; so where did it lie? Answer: 111.0 deg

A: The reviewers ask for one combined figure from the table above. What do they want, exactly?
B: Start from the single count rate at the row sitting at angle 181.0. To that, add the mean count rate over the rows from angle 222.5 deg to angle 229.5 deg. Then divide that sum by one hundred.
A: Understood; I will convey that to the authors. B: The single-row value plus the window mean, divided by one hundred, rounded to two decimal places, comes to 0.82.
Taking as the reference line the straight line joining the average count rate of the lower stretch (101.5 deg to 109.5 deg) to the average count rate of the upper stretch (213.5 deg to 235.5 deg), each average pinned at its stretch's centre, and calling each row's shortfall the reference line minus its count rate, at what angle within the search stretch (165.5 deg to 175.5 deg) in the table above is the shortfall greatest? 175.0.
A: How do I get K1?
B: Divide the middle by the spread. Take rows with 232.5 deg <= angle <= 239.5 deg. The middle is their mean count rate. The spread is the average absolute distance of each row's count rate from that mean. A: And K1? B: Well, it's 17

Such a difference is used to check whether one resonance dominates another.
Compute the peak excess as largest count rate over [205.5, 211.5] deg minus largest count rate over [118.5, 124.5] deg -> 16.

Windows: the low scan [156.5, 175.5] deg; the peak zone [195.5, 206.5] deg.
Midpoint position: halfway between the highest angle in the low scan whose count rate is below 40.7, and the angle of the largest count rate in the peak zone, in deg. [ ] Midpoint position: 188.5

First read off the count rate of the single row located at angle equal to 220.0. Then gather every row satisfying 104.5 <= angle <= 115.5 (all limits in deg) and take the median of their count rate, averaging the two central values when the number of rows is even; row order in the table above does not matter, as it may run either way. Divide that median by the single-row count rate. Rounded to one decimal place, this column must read 1.0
